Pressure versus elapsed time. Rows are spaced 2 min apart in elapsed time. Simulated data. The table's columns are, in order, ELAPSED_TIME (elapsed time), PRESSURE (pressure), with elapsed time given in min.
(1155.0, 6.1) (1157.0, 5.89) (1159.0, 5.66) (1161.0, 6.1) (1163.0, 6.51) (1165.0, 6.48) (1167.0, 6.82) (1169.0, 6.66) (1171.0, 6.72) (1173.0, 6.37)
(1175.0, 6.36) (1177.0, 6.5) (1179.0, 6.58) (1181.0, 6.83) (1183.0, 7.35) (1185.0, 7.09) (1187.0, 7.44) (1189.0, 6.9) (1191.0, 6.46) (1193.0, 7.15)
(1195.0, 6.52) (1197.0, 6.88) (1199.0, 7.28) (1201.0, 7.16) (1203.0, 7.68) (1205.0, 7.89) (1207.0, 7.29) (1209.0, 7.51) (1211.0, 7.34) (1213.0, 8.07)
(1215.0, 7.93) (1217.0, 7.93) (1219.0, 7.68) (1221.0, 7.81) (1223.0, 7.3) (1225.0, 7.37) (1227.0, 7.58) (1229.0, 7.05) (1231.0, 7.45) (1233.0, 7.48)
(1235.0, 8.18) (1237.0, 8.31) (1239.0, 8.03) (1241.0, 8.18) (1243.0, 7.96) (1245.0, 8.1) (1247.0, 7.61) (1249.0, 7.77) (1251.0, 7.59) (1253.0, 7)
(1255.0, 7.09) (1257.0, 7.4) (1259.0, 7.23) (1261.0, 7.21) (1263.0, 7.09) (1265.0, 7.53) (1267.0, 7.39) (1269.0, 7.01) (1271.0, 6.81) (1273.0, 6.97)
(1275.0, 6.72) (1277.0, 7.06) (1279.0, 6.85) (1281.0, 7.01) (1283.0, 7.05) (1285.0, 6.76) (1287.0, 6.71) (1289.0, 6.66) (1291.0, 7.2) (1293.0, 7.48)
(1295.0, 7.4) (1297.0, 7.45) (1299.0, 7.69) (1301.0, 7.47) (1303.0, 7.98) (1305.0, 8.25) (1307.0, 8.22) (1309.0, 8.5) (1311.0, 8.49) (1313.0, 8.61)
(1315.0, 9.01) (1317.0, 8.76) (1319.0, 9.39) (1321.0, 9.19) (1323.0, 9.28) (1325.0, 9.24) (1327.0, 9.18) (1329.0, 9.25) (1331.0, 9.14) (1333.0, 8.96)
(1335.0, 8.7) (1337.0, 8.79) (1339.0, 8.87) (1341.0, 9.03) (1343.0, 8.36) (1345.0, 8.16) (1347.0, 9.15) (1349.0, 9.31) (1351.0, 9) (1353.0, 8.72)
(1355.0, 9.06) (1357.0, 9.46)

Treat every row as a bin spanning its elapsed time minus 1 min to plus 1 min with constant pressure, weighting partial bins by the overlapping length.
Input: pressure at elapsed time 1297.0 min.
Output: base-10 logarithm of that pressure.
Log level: 0.872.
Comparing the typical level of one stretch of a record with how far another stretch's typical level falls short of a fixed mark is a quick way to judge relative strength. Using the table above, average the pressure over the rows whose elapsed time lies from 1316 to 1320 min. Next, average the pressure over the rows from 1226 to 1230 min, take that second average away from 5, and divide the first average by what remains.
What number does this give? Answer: -3.9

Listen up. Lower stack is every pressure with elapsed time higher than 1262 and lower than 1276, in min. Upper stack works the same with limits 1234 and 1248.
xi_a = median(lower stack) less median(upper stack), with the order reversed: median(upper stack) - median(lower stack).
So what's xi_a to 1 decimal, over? 1.1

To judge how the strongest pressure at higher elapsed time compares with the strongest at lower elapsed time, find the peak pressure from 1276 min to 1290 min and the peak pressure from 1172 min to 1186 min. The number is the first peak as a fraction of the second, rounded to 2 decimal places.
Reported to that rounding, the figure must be 0.96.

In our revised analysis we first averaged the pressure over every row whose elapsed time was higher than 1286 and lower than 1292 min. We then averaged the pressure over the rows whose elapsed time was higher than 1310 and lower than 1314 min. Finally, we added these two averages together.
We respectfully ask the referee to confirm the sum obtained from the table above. 15.4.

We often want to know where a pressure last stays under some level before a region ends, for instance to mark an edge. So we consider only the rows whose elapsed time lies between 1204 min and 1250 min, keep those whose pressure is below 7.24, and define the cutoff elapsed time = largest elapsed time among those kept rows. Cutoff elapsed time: 1229.0 min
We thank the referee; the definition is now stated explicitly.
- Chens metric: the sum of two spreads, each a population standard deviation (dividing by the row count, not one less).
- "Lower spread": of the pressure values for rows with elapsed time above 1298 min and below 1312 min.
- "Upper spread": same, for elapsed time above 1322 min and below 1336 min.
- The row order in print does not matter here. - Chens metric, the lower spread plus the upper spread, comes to 0.56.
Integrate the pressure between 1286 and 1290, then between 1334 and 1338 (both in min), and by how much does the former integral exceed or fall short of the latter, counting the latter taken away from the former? -8.2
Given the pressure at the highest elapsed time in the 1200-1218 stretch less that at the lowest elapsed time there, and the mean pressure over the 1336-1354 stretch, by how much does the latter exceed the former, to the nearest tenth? 8.1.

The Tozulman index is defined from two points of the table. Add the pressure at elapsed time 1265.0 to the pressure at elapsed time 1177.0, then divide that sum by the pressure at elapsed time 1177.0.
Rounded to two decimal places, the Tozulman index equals 2.16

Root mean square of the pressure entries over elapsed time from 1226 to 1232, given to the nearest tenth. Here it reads 7.4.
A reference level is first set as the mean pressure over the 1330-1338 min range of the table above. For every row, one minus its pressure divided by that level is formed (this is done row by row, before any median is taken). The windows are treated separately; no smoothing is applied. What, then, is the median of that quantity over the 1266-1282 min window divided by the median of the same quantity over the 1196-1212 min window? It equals 1.21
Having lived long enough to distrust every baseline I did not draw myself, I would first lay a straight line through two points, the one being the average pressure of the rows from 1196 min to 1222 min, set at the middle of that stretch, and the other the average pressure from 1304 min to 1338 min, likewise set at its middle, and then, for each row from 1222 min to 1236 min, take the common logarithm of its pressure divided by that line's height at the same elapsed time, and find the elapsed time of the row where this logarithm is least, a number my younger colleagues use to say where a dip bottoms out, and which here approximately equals 1229.0 min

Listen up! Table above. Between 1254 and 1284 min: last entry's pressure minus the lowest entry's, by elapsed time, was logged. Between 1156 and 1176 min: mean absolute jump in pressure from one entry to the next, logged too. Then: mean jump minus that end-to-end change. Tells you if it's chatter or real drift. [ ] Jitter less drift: 0.3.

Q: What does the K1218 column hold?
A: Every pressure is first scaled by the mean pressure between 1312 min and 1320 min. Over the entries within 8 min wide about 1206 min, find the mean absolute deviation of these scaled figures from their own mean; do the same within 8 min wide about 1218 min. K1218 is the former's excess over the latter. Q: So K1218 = 0.011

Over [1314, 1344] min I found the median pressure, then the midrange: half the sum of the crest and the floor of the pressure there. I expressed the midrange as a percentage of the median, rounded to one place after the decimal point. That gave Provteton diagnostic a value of 98.3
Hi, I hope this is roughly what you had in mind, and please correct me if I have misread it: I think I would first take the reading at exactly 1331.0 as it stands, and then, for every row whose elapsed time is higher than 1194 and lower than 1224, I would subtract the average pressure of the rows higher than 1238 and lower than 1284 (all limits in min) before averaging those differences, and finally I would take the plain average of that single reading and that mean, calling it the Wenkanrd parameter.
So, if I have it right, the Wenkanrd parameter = 4.6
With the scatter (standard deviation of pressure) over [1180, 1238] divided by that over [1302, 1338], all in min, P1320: 1.1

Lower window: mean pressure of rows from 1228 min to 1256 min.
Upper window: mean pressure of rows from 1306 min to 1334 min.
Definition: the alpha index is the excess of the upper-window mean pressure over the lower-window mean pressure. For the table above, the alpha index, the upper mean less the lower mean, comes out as 1.2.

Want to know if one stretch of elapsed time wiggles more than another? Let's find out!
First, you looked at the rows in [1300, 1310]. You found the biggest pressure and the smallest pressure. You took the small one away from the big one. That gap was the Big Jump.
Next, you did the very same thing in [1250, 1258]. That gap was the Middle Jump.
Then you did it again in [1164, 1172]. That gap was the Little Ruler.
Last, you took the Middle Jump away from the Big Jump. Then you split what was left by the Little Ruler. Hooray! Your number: 1.3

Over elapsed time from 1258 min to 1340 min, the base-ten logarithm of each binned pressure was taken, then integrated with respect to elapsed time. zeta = 73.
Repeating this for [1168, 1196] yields 23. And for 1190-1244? 47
